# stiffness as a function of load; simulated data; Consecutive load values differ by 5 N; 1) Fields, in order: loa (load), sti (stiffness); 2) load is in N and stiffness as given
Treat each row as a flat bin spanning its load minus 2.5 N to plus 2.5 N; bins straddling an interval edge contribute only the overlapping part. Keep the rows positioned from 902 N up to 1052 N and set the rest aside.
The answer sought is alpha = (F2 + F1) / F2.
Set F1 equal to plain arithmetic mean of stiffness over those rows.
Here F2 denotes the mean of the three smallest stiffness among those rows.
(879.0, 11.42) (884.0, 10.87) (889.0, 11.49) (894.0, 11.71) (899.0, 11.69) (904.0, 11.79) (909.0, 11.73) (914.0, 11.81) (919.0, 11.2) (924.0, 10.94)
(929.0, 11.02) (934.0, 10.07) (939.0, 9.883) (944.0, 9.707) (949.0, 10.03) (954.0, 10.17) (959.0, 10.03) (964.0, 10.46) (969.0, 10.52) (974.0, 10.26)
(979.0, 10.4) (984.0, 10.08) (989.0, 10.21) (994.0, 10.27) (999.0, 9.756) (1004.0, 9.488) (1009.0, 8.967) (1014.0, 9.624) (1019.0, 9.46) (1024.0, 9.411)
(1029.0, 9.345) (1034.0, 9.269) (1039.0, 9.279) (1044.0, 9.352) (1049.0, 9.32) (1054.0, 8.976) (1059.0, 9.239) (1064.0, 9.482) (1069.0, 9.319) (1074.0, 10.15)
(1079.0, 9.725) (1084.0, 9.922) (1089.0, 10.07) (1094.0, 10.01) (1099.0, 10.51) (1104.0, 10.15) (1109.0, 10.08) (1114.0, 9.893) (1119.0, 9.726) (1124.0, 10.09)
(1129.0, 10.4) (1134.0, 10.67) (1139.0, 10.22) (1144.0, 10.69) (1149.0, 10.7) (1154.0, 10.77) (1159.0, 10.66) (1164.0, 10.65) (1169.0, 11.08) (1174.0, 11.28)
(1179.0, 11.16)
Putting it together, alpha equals 2.10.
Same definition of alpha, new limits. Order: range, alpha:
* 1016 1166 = 2.08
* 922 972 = 2.04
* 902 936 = 2.05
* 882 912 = 2.02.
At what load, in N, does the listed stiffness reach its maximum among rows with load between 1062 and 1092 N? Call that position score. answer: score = 1074.0 N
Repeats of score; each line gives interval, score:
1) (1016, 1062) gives 1019.0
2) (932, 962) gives 954.0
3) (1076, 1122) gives 1099.0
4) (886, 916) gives 914.0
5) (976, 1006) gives 979.0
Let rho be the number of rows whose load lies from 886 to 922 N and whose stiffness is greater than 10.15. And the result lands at 7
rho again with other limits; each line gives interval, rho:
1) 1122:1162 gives 7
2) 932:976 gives 4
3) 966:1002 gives 5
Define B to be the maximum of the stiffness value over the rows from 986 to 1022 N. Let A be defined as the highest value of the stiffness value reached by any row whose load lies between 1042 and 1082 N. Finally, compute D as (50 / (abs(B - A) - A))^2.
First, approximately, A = 10.15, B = 10.27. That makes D 24.9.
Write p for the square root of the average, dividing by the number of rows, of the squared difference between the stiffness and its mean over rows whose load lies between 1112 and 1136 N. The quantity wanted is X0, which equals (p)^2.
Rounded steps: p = 0.34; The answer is 0.12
